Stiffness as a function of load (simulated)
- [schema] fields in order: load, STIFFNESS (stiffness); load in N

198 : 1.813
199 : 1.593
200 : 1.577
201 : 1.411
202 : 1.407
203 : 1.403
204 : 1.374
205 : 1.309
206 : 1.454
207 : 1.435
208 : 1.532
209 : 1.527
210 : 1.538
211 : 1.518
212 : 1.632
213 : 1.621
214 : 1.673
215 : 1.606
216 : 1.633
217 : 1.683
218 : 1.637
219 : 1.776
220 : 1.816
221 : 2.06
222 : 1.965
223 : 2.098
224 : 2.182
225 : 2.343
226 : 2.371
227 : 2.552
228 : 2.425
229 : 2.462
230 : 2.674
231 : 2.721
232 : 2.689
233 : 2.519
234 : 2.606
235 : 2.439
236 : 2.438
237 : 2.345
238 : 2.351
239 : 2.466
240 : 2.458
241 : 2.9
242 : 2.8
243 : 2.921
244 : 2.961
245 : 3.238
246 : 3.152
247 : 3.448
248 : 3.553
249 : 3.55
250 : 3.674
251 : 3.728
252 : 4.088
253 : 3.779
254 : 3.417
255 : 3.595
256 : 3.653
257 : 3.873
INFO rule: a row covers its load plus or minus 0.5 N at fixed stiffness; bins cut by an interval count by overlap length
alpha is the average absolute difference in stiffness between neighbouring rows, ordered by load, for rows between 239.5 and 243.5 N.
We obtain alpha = 0.221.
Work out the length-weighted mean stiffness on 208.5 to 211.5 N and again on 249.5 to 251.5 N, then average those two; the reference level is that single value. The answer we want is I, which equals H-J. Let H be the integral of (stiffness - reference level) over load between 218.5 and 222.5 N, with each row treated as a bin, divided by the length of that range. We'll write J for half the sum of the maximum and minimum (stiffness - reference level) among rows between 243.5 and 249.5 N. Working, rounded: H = -0.7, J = 0.6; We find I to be -1.4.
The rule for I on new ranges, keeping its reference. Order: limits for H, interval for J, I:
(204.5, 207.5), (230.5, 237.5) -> -1.1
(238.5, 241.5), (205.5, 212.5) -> 1.1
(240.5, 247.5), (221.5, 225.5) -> 0.9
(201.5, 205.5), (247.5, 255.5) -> -2.4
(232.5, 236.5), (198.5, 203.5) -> 1.0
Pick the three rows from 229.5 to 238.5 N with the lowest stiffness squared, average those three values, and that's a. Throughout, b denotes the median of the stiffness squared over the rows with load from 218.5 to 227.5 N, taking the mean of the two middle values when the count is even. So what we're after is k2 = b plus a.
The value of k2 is 10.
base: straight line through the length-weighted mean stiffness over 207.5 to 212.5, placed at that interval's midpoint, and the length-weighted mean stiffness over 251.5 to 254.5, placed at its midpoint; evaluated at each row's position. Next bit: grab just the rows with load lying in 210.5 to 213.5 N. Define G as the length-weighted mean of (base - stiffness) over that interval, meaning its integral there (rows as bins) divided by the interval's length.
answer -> 0.1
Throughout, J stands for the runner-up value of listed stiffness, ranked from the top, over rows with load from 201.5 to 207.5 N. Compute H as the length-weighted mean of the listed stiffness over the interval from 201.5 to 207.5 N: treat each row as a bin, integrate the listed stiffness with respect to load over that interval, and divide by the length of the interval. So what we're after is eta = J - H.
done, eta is 0.04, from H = 1.4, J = 1.435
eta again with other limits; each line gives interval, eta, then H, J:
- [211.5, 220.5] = 0.10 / 1.7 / 1.776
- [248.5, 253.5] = 0.02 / 3.8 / 3.779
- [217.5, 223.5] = 0.17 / 1.9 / 2.06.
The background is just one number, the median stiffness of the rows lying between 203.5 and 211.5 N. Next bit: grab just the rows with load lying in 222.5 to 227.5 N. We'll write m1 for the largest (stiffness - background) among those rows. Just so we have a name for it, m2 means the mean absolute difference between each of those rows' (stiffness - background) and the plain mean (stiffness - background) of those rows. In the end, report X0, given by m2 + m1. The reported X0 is 1.2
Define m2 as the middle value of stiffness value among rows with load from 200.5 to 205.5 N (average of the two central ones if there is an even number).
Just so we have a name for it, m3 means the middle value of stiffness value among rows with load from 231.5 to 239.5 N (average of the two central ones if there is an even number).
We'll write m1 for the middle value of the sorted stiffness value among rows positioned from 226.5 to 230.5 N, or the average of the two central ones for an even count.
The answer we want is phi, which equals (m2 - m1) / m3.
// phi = -0.5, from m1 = 2.51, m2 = 1.4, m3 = 2.5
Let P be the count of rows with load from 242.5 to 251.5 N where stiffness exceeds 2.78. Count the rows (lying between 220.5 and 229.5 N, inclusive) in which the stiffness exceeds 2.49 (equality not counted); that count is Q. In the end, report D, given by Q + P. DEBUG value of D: 10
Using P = 9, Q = 1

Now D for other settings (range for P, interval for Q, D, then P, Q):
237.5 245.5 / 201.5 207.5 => 5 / 5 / 0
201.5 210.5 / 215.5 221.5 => 0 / 0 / 0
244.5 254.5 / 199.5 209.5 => 10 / 10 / 0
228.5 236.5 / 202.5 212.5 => 0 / 0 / 0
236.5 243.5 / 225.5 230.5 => 5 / 3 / 2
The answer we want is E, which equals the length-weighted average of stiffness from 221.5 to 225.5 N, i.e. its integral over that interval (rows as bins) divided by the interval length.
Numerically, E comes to 2.1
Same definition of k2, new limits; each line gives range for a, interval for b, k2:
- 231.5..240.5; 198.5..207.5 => 8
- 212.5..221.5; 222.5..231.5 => 9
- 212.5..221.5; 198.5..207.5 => 5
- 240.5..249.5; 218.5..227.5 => 13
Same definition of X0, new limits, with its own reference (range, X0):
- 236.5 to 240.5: 1.0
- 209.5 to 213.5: 0.2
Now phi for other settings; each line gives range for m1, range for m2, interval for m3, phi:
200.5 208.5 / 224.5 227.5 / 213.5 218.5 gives 0.6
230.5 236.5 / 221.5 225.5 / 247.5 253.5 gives -0.1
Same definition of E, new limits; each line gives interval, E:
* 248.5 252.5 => 3.8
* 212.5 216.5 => 1.6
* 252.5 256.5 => 3.6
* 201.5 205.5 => 1.4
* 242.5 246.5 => 3.1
